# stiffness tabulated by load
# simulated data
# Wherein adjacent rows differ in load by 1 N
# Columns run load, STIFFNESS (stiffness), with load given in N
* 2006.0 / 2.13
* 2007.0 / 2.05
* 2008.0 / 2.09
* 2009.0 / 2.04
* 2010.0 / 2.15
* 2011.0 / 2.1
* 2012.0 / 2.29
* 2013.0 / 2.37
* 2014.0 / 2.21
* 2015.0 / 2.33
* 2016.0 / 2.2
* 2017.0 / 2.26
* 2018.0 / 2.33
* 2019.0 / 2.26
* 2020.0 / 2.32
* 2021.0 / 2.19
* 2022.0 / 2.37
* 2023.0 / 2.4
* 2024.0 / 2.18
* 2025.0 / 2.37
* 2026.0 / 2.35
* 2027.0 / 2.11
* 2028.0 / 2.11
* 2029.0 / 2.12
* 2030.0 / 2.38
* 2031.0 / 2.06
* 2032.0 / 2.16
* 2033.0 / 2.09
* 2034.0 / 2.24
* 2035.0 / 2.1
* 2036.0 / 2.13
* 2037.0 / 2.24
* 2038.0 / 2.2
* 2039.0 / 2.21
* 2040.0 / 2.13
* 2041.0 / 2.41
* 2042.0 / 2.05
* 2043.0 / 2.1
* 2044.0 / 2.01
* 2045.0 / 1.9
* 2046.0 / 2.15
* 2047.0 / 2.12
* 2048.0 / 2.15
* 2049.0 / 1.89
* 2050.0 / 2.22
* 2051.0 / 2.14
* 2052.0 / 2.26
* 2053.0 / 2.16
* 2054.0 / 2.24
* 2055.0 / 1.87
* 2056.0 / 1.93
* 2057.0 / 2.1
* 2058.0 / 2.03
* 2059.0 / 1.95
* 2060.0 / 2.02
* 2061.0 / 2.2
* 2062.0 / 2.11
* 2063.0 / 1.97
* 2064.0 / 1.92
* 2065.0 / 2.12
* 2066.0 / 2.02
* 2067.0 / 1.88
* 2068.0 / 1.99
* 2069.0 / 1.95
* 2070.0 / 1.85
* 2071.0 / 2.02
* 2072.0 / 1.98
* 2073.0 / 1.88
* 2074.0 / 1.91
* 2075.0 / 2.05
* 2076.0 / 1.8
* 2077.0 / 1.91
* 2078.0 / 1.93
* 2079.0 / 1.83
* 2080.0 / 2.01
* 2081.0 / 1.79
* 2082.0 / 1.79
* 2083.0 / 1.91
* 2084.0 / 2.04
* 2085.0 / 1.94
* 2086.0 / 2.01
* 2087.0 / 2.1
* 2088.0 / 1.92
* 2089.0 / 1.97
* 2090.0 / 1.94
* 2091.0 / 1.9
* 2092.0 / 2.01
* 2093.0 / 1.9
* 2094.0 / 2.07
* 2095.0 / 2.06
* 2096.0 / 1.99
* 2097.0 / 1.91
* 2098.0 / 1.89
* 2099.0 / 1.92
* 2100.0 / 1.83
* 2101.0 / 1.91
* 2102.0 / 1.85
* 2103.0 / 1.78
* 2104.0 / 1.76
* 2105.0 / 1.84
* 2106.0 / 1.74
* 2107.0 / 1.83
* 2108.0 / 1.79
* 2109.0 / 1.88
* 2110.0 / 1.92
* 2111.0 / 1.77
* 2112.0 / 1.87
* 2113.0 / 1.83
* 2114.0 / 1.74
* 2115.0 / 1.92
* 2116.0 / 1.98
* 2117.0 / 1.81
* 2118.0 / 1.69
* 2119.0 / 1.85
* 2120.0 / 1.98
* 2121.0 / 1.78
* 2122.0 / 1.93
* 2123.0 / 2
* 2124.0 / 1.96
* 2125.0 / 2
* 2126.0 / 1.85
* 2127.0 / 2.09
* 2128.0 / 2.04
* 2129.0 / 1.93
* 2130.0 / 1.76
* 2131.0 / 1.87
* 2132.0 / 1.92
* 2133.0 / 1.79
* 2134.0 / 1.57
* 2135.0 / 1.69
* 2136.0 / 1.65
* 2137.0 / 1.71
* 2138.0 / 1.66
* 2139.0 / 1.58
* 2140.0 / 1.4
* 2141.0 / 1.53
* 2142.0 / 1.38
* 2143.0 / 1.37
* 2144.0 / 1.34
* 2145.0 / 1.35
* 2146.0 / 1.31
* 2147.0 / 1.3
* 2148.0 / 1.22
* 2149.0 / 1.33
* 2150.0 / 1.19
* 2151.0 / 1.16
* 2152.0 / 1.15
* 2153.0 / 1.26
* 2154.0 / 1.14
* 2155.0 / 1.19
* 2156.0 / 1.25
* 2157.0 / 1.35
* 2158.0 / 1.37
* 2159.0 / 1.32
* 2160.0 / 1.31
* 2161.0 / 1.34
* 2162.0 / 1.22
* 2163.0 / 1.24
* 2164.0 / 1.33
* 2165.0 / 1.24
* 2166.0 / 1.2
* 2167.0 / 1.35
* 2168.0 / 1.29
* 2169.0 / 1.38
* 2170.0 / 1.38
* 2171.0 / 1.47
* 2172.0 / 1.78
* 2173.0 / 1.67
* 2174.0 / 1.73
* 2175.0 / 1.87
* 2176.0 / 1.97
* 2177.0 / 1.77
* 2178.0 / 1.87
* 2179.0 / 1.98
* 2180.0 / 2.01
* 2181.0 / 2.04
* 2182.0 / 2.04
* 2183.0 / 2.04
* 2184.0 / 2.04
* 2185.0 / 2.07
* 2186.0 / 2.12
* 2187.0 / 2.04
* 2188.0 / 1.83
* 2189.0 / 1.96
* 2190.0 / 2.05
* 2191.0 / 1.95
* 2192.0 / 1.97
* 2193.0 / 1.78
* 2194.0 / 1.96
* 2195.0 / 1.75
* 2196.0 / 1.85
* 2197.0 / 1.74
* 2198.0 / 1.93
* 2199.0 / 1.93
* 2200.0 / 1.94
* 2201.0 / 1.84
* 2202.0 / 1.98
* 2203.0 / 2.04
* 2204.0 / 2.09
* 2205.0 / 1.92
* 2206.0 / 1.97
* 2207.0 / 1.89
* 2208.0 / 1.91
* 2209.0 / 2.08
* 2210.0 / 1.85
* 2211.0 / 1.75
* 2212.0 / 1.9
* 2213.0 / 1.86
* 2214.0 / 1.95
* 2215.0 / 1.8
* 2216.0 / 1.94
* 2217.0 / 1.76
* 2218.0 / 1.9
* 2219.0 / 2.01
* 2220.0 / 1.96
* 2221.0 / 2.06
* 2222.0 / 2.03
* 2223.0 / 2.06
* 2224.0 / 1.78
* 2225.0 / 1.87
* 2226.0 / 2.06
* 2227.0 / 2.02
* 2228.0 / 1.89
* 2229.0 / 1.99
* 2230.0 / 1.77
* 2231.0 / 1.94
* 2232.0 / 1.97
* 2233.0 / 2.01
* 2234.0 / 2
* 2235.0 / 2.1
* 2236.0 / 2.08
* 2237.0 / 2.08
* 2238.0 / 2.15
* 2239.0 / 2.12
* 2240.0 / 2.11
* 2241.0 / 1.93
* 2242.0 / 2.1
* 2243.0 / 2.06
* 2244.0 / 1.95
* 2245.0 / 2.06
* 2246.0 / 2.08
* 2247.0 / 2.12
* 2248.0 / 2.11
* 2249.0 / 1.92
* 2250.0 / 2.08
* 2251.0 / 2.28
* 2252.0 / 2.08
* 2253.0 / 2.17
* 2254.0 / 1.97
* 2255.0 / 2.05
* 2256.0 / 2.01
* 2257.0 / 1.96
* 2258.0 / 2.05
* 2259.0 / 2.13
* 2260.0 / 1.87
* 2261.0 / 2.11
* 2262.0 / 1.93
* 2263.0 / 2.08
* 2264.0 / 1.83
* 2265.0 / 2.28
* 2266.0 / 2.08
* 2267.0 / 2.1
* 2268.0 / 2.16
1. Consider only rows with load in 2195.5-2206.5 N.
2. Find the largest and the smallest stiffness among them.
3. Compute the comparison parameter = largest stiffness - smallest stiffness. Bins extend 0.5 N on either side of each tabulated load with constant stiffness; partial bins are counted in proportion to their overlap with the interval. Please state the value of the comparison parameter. 0.350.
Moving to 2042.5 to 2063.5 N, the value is 0.390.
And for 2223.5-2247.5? 0.380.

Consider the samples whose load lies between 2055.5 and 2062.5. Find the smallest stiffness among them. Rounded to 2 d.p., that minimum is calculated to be 1.93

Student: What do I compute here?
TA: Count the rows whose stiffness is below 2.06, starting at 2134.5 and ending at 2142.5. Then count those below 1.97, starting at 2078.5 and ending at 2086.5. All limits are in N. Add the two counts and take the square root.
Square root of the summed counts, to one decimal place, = 3.6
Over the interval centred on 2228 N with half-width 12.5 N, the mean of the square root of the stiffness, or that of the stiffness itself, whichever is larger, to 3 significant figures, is 1.99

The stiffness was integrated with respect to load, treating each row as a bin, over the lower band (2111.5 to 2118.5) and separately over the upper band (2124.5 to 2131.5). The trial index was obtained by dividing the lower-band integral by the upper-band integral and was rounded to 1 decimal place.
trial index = 0.9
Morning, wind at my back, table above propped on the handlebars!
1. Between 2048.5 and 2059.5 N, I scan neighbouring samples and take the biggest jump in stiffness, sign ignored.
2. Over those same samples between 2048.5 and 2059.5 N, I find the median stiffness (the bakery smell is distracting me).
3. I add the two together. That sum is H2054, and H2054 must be 2.47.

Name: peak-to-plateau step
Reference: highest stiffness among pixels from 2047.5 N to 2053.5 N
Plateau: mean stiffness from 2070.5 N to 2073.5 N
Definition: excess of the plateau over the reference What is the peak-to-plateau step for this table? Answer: -0.30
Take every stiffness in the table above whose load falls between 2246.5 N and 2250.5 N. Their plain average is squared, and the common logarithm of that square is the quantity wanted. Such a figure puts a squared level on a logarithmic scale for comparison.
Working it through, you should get 0.63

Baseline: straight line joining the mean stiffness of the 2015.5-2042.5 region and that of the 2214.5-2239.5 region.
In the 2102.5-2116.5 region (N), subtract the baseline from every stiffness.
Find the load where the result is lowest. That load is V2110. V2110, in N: 2106.0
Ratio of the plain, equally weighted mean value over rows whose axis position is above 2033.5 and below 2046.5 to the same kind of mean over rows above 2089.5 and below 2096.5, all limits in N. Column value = 1.08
